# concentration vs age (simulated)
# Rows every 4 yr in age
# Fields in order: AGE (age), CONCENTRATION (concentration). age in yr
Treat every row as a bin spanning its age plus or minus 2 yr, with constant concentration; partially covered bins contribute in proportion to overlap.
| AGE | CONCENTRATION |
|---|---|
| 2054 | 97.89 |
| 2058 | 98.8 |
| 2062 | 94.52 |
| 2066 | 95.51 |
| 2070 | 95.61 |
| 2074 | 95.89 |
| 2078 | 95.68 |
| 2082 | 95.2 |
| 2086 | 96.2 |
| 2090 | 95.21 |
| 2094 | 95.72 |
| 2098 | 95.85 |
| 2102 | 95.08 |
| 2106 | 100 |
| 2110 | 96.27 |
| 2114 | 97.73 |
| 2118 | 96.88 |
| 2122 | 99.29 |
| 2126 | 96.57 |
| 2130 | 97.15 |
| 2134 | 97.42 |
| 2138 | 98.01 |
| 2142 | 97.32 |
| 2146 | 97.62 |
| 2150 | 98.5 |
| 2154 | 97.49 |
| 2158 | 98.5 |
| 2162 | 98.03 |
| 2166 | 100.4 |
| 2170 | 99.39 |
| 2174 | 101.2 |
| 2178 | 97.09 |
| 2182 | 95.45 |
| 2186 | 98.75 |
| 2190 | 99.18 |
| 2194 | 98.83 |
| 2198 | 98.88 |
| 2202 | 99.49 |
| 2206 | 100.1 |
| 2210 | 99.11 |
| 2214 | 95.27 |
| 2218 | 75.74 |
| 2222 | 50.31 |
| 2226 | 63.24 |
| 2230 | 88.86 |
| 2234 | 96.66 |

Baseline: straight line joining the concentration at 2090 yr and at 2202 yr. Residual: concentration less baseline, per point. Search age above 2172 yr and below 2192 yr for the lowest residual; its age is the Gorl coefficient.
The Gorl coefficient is 2182 yr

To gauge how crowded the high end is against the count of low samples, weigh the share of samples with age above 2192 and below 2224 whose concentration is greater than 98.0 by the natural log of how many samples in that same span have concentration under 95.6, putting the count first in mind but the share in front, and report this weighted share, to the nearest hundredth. 0.69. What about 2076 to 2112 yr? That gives 0.12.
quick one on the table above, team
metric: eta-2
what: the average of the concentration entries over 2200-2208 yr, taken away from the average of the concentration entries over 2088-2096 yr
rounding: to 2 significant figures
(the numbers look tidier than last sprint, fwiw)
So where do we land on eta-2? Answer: -4.3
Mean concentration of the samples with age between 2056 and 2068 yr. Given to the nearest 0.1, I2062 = 96.3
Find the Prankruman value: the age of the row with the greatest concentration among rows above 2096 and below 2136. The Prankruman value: 2106 yr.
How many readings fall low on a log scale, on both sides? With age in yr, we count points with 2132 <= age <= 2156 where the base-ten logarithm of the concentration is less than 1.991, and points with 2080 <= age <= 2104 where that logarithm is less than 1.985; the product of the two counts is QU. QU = 24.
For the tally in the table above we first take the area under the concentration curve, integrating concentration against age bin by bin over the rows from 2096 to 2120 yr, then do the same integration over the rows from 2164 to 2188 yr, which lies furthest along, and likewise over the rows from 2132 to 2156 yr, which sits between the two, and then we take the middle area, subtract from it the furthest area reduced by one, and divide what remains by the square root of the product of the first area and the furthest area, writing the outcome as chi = -0.010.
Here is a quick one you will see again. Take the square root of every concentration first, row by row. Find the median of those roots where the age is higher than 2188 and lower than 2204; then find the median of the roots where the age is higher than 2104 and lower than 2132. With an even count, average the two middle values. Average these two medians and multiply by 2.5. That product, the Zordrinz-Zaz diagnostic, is 24.76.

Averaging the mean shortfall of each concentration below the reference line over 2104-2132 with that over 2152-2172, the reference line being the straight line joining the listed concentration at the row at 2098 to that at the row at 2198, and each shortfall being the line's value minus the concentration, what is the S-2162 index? -1.1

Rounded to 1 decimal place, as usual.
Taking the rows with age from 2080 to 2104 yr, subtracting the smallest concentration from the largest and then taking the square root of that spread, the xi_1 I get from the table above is 1.1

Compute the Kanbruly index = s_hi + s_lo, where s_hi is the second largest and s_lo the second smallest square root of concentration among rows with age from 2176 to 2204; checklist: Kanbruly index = 19.81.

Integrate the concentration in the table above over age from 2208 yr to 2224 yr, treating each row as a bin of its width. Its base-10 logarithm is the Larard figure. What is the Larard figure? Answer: 3.11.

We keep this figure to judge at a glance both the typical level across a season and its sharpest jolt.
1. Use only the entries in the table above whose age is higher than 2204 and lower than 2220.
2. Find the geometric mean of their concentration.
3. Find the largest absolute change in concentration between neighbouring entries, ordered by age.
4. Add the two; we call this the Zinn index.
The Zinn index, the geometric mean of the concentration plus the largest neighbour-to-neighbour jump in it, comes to 112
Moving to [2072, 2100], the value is 97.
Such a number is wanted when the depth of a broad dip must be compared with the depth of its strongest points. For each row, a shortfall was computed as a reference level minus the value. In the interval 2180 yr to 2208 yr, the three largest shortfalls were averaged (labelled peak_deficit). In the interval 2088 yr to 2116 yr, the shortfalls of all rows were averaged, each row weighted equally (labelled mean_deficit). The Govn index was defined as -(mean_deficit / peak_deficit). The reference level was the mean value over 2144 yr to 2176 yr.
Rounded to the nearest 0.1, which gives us -1.9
